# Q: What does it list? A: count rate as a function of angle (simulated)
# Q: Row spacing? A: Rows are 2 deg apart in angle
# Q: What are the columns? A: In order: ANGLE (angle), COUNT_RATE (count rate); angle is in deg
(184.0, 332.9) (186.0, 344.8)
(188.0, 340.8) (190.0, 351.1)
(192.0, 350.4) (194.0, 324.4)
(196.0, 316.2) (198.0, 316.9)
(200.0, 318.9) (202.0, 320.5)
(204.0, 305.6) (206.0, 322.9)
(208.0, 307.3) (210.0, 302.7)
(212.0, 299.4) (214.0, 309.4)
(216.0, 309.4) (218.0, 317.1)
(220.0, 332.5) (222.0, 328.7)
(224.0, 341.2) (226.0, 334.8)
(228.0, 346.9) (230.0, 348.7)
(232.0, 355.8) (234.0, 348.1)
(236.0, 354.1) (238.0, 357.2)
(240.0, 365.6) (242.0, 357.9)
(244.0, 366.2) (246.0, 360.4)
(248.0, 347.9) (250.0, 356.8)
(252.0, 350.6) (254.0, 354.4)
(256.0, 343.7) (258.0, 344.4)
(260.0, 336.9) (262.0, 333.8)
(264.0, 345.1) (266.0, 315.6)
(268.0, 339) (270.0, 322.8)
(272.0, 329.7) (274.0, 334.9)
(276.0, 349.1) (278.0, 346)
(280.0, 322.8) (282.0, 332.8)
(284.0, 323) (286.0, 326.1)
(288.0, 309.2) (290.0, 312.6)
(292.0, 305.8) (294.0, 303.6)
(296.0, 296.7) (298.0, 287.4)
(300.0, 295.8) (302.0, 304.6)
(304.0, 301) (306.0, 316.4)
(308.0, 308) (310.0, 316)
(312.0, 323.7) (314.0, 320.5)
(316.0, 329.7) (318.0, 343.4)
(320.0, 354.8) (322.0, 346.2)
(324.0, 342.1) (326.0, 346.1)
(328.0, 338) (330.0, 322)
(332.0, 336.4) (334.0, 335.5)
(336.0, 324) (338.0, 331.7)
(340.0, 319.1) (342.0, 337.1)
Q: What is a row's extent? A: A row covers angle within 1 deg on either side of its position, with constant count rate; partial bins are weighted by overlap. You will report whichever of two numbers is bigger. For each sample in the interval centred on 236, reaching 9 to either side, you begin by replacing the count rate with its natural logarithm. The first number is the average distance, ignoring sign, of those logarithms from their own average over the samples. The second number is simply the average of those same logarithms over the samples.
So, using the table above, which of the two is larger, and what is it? 5.87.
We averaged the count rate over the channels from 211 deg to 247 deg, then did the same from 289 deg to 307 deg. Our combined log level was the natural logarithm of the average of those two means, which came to 5.77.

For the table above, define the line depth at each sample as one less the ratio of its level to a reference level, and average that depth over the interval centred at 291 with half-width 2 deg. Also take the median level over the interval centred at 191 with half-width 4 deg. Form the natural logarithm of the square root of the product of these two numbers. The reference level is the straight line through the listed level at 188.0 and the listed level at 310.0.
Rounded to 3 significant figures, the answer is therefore 1.22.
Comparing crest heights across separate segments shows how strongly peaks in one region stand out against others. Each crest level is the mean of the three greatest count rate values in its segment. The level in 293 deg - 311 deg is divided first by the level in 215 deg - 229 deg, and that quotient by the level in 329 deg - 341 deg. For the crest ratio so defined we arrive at 0.0027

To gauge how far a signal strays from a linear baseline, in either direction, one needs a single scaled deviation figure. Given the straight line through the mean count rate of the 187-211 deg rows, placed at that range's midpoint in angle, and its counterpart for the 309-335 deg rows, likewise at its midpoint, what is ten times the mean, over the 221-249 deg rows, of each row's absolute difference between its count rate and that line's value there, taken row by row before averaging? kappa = 244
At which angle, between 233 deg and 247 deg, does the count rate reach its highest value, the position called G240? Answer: 244.0 deg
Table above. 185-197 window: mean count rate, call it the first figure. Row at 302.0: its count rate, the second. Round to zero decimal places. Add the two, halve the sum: 321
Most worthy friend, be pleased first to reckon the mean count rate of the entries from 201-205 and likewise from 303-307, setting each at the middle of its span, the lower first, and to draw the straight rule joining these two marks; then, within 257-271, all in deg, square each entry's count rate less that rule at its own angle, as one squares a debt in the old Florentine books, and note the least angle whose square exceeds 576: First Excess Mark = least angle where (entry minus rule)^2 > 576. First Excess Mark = 258.0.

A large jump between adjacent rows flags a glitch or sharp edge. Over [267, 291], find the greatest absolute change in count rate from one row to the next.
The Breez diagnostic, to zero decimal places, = 23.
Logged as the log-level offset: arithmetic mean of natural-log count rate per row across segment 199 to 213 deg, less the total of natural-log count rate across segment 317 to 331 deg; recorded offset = -35.1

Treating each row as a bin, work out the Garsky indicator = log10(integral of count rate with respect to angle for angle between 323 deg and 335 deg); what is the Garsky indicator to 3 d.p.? 3.606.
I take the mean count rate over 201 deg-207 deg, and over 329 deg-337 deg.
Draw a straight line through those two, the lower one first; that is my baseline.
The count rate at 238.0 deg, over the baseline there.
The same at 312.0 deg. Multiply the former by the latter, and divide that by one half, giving 2.21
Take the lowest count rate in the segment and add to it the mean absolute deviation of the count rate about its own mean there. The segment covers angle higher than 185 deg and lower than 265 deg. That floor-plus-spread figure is 316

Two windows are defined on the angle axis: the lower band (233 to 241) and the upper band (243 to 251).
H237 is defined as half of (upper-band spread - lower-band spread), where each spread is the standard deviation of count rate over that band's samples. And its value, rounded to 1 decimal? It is 0.2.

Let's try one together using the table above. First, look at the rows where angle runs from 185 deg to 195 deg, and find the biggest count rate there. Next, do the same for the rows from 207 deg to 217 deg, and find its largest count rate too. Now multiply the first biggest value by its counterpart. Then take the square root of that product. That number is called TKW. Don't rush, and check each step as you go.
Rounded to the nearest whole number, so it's 330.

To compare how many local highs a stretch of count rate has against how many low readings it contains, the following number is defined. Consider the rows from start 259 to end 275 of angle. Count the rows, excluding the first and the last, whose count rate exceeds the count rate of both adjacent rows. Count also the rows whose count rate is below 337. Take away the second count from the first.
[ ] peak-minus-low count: -4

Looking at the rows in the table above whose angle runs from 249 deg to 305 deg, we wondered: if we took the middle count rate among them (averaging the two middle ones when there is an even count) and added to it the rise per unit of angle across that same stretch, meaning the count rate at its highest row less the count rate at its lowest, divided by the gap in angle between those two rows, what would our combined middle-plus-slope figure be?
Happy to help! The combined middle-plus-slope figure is 327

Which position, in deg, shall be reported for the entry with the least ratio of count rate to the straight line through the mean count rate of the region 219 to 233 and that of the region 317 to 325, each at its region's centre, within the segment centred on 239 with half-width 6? 234.0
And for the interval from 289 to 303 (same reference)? 298.0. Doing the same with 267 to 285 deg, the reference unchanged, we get 284.0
